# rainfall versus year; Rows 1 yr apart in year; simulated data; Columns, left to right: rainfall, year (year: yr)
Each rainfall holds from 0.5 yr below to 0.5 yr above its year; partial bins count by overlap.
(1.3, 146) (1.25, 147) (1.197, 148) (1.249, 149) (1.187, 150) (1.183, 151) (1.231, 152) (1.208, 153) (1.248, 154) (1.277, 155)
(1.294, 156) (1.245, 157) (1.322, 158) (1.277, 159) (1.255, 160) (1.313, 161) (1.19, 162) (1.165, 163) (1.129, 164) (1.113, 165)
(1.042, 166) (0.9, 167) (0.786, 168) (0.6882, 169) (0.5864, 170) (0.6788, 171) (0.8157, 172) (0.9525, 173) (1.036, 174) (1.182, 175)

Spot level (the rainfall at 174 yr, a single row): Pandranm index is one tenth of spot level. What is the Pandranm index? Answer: 0.10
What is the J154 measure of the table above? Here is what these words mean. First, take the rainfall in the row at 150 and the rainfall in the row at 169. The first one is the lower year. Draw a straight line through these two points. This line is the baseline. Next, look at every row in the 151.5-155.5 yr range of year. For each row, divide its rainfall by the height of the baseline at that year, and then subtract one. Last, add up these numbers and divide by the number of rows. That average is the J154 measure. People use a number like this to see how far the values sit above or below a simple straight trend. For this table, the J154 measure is 0.13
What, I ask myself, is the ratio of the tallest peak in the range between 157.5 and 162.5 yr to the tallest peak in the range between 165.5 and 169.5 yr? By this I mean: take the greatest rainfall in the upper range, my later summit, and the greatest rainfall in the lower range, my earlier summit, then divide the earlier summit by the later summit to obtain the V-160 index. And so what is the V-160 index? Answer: 1.27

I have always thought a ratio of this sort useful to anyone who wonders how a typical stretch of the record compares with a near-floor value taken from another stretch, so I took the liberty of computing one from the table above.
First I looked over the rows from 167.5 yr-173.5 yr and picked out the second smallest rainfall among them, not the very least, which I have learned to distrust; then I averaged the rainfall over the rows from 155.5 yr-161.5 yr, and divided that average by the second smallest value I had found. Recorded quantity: 1.9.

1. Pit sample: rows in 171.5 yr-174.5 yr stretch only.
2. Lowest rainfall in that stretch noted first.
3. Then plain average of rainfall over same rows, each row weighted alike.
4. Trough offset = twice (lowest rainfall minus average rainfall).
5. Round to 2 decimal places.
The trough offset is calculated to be -0.24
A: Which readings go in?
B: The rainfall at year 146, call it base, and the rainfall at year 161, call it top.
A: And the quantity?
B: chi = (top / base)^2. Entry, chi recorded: 1.02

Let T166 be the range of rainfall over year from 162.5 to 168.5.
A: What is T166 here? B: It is 0.38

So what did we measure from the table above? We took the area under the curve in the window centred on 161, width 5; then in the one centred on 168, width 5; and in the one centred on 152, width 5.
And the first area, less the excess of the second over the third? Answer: 8.25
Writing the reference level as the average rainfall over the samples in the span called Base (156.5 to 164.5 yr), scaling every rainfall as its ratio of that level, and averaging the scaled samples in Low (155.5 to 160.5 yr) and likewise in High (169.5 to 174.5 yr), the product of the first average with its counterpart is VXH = 0.68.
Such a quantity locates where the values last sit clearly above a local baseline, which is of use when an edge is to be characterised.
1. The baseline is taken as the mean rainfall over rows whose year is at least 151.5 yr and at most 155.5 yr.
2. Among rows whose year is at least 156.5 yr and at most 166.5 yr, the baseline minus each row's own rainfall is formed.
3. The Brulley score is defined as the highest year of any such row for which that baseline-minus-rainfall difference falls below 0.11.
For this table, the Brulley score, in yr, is 163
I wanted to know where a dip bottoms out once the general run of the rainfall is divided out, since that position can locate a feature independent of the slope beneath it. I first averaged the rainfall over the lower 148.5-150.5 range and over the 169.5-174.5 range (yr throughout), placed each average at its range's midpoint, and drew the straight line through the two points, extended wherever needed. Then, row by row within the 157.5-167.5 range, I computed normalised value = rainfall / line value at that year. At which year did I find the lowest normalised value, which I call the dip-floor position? 167 yr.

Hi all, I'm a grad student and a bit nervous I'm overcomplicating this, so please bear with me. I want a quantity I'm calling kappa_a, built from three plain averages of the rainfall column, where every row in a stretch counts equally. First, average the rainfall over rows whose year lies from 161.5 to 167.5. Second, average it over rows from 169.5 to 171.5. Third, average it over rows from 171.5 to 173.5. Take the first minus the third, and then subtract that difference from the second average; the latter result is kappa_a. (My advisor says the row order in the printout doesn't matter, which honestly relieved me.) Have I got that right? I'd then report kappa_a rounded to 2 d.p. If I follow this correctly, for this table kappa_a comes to 0.43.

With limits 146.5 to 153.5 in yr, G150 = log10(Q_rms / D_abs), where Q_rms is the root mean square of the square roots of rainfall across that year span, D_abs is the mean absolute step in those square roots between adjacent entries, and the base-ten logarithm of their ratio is 1.8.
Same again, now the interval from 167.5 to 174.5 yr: 1.2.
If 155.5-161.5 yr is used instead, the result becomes 1.7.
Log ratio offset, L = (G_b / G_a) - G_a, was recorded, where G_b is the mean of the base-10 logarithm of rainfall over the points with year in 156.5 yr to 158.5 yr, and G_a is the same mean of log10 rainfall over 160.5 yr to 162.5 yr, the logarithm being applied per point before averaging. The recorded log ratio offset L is 1.0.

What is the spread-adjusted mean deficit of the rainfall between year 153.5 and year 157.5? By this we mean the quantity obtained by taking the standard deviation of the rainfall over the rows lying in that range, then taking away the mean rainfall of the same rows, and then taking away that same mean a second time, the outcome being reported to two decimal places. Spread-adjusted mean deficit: -2.51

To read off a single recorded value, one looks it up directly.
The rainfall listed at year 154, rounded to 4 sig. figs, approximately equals 1.248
